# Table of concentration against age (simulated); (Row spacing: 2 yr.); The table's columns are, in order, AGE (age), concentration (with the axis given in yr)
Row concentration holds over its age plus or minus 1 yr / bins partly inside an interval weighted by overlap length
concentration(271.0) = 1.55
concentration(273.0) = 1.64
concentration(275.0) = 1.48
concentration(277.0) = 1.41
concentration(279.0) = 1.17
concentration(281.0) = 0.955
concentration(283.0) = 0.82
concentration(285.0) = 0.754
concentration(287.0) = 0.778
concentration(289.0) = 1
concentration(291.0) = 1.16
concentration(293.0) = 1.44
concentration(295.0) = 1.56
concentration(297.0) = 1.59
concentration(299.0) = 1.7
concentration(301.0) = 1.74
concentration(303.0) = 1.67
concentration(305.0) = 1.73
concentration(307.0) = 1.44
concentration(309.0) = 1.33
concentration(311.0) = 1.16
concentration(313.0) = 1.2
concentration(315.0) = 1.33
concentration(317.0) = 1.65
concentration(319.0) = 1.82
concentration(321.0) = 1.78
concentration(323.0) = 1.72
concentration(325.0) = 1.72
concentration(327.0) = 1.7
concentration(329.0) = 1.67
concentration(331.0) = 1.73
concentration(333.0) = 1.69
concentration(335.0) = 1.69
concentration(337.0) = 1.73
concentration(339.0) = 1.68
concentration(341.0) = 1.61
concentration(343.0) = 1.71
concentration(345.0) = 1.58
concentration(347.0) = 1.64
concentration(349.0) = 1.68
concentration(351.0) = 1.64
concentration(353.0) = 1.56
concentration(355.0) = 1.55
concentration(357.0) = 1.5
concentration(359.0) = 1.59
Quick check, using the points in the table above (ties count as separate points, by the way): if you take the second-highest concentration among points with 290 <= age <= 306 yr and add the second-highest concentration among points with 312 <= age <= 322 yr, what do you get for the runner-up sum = 3.51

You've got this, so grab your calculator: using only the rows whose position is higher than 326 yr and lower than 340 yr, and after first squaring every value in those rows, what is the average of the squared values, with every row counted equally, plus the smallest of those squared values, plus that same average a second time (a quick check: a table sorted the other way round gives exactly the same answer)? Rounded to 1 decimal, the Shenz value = 8.6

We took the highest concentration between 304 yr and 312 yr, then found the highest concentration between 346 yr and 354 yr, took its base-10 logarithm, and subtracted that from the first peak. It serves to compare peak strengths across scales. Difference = 1.50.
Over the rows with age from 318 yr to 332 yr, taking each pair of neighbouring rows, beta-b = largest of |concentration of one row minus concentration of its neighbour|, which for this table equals 0.06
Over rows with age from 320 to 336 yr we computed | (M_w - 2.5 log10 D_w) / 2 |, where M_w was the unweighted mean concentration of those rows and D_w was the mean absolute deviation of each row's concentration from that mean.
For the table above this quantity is 2.9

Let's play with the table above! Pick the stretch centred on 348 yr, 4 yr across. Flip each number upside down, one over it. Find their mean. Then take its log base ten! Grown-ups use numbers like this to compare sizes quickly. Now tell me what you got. -0.220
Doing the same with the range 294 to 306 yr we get -0.221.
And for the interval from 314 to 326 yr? -0.218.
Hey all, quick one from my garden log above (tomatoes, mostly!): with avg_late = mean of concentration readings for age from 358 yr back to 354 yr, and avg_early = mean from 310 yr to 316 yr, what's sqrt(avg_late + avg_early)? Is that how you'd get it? 1.66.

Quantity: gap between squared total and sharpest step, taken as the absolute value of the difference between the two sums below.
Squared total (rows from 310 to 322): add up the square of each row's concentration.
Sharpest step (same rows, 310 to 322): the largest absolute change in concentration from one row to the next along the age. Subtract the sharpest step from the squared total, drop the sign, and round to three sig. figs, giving 13.4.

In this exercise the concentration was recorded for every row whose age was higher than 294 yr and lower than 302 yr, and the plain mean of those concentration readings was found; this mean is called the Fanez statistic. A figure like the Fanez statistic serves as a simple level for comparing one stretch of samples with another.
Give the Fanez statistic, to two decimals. 1.65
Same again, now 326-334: 1.70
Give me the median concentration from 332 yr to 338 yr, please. 1.69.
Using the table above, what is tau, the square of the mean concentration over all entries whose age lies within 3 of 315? 1.9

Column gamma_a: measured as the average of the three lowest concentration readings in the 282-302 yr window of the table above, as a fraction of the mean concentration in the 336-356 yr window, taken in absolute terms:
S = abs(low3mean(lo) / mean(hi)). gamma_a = 0.48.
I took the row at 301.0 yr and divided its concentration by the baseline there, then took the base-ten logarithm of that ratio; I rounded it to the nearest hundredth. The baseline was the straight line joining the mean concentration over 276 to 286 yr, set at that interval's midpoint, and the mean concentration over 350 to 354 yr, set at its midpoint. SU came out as 0.17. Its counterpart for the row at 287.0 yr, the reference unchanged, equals -0.14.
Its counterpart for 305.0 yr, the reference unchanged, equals 0.15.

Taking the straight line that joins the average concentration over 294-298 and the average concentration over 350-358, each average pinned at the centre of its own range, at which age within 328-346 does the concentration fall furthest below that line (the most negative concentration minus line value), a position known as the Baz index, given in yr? 345.0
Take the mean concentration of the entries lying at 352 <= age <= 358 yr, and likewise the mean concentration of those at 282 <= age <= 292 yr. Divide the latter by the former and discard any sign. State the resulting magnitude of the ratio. 0.59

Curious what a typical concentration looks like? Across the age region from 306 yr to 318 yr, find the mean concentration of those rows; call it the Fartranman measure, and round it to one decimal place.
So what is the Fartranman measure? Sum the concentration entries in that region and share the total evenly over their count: 1.4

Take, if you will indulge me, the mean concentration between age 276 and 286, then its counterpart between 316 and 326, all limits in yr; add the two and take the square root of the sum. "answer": 1.66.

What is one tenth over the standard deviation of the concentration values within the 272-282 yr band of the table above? 0.4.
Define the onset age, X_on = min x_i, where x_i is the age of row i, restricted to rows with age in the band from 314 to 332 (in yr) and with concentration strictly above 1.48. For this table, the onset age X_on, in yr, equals 317.0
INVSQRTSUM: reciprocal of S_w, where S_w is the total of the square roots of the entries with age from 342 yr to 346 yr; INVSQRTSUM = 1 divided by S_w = 0.39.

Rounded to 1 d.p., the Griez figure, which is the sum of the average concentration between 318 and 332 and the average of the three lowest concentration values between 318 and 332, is 3.4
